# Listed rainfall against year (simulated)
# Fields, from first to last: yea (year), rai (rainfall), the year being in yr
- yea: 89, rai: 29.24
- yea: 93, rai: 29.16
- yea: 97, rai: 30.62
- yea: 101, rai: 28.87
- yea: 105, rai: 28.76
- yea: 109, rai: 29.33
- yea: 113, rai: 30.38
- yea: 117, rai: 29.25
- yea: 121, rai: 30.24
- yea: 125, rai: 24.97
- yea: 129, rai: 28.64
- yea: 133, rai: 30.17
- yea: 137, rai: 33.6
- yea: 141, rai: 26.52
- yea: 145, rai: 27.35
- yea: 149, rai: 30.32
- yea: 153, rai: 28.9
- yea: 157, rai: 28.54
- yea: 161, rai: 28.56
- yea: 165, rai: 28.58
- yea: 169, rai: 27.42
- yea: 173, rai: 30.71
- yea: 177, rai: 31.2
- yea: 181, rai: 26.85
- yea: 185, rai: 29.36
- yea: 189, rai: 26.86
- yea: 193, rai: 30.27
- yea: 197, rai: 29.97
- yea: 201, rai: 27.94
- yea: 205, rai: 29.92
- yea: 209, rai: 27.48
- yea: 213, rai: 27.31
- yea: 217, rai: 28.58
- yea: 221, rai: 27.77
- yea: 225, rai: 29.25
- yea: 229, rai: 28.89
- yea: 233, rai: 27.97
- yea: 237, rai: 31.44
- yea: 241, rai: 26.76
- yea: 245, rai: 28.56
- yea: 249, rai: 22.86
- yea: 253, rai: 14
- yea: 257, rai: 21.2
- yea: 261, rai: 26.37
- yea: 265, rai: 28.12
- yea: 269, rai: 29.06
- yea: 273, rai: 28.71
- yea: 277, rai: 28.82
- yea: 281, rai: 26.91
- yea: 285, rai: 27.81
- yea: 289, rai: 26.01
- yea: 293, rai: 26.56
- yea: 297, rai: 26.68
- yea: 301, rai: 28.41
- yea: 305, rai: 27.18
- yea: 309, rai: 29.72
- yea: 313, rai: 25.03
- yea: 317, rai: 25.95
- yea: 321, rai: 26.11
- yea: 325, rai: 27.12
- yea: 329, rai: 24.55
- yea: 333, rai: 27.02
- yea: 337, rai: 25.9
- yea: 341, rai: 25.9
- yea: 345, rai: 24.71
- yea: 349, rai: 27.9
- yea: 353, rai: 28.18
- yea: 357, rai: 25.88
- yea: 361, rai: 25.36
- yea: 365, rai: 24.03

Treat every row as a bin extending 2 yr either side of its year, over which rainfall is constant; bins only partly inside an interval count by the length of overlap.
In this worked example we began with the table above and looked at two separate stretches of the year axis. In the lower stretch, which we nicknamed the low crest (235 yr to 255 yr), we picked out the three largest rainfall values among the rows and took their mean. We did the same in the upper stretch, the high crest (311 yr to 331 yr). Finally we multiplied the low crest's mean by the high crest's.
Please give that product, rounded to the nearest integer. 763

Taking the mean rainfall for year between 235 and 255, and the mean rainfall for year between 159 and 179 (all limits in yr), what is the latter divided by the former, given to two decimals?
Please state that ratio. 1.18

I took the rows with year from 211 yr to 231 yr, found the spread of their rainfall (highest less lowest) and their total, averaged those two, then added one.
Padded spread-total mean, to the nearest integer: 73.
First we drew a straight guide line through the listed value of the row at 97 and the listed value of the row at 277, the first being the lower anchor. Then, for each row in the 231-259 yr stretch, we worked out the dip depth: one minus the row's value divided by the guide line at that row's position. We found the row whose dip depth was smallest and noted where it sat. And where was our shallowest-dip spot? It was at 237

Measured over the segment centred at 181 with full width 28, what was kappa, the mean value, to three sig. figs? 29.0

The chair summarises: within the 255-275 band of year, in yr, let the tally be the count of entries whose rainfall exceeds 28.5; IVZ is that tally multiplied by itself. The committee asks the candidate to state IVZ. 4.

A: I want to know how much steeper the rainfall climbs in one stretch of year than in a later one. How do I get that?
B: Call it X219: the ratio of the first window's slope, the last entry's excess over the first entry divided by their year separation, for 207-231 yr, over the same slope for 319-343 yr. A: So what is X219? -6.7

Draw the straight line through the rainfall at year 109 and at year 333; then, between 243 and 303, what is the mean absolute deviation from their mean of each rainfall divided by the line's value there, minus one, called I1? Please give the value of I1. 0.099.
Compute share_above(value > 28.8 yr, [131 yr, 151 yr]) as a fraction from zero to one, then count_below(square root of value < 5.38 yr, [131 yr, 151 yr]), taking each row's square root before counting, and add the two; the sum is 2.6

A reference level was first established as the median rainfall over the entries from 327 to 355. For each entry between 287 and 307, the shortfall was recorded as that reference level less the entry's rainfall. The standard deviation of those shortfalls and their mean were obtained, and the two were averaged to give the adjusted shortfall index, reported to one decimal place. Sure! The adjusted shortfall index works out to -0.1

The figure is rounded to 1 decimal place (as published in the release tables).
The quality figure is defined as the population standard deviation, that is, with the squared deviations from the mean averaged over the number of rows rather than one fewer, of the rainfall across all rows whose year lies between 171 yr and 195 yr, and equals 1.8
